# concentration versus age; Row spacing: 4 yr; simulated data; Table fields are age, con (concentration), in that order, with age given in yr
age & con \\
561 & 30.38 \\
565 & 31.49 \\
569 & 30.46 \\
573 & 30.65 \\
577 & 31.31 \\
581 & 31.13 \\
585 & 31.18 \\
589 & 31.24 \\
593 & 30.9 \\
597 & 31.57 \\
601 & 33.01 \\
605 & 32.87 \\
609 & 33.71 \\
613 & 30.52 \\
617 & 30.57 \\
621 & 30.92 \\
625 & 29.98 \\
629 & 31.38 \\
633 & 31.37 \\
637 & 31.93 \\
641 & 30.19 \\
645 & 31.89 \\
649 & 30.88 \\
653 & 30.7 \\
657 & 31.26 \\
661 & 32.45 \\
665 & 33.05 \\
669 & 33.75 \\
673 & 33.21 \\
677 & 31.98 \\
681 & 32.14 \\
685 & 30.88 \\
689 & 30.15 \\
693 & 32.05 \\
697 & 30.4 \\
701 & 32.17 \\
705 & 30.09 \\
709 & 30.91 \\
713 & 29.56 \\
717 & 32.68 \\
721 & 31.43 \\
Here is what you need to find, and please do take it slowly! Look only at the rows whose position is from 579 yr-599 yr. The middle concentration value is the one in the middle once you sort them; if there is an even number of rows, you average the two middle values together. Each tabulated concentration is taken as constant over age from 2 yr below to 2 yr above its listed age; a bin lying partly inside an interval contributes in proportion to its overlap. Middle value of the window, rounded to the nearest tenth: 31.2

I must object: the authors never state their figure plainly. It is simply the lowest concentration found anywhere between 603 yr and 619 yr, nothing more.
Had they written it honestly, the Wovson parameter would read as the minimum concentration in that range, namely 30.52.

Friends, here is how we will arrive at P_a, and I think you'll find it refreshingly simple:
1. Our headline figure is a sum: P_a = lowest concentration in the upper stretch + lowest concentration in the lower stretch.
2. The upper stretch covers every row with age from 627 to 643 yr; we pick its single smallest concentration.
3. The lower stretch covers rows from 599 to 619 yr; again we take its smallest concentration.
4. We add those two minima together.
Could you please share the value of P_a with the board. 60.7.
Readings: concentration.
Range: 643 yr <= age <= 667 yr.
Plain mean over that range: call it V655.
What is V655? 31.7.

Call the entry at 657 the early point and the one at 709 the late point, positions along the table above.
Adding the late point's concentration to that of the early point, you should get 62.2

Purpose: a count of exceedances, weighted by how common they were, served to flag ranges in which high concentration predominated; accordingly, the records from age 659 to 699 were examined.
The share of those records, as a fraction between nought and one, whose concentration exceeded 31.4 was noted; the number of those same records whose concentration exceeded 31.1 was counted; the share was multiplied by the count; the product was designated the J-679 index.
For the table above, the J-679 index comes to 4.9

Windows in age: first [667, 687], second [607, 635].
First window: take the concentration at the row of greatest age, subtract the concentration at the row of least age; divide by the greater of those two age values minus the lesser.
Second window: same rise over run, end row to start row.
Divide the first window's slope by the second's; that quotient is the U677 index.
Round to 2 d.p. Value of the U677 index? 1.84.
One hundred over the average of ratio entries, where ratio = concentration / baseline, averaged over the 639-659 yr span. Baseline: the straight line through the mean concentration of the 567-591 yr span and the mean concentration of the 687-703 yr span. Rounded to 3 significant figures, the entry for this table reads 100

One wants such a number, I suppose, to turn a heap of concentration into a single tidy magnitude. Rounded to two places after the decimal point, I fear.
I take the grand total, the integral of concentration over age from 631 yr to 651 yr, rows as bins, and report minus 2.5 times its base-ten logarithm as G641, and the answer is -6.99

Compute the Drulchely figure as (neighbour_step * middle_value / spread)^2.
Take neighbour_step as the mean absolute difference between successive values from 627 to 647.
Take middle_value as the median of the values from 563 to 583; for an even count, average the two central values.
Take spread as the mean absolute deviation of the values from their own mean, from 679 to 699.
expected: 1614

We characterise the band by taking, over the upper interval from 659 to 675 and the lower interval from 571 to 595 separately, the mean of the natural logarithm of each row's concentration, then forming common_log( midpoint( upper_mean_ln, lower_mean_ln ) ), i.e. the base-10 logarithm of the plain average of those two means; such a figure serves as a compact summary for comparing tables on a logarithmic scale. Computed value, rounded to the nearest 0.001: 0.540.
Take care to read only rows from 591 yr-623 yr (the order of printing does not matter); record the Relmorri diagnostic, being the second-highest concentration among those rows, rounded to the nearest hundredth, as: 33.01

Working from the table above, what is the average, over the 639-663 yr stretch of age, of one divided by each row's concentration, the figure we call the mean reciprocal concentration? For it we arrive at 0.0320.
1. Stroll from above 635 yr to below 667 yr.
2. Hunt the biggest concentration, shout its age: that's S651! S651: 665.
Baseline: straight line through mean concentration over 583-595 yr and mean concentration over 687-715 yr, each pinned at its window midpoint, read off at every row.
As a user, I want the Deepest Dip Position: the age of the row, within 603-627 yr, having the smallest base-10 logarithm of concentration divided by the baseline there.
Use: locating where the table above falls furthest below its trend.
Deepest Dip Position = 625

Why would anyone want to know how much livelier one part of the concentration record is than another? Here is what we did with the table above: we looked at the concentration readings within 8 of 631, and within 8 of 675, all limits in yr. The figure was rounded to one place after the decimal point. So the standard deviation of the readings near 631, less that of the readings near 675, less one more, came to -1.0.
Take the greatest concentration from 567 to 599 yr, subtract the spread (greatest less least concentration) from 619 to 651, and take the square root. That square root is 5.44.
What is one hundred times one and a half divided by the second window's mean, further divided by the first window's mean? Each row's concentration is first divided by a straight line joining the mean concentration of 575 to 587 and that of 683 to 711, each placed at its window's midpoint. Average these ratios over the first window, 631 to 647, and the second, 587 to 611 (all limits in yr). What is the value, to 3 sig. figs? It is 144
